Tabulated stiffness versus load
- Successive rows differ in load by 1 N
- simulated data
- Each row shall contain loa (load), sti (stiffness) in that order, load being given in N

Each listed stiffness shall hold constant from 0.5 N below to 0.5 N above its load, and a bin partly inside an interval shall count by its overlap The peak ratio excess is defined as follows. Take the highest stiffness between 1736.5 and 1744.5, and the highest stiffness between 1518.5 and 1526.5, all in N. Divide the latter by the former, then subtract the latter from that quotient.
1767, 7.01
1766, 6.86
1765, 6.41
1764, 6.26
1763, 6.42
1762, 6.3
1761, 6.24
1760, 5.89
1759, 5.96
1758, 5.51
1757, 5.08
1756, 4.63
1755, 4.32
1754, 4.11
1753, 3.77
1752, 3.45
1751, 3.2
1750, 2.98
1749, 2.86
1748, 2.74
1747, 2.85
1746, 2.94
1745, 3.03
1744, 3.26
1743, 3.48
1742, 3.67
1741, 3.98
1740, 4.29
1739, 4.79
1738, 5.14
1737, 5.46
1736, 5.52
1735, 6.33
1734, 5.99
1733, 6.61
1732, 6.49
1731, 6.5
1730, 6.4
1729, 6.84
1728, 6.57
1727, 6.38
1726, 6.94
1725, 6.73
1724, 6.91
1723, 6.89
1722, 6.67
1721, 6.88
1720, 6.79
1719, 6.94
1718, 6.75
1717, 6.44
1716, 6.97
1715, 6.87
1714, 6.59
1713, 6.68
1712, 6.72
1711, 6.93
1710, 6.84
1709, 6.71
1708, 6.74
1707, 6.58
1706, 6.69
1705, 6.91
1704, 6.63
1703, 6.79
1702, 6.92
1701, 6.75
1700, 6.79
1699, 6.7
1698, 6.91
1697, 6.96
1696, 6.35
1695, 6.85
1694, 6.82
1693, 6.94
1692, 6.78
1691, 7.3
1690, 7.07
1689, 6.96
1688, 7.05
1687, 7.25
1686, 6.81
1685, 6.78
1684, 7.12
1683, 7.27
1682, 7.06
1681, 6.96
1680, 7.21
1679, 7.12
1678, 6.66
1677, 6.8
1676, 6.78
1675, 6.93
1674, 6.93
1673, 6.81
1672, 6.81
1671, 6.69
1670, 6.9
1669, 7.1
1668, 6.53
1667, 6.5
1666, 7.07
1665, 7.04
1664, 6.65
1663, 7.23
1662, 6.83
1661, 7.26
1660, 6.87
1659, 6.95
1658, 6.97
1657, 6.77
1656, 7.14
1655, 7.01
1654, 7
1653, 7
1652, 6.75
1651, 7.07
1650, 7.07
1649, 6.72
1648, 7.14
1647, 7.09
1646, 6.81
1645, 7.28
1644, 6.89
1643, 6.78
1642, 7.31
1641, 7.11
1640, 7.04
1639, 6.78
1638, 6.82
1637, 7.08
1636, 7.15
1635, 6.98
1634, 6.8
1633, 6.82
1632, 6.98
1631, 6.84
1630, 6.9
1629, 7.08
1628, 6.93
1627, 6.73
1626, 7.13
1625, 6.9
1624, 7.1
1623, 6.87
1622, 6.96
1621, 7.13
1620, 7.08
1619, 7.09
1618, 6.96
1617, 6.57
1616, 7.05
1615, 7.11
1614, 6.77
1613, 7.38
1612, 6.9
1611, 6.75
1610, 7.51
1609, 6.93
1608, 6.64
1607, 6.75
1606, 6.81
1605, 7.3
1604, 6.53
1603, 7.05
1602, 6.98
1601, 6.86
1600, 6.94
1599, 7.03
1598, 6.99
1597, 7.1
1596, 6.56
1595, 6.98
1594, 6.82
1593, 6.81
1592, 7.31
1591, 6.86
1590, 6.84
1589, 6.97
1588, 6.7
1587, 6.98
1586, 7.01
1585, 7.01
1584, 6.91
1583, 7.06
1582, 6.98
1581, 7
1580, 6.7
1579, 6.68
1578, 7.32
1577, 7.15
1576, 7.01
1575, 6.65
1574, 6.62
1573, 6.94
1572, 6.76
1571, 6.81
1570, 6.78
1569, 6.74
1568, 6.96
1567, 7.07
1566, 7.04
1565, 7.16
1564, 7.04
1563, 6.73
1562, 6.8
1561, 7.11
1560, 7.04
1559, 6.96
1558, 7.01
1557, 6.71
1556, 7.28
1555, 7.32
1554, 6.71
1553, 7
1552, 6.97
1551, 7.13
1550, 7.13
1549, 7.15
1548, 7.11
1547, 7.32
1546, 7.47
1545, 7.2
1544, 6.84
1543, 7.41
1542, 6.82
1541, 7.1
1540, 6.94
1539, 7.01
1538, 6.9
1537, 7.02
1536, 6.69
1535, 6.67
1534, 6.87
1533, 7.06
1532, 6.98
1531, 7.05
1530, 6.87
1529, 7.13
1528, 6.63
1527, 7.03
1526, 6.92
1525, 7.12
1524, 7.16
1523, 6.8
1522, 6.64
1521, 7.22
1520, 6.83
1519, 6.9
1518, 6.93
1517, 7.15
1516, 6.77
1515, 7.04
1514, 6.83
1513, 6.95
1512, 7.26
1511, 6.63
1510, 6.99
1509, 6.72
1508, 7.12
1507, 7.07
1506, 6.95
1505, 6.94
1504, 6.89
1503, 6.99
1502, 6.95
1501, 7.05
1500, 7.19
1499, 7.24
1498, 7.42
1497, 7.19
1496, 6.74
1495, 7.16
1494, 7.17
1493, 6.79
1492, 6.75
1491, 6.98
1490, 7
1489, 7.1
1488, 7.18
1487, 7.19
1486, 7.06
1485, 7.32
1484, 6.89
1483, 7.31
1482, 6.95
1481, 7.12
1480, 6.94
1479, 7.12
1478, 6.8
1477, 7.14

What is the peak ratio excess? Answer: -5.9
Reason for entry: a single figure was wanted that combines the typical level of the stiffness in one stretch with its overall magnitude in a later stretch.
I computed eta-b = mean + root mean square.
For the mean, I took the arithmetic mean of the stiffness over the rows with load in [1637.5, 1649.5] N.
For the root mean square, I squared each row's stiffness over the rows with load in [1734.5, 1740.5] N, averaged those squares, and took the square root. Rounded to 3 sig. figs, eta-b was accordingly 12.3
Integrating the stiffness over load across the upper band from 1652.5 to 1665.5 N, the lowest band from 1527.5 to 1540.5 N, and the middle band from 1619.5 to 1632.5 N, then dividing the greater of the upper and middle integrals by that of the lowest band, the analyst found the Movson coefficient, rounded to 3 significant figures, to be 1.01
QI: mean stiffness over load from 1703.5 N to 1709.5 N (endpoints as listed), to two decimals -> 6.71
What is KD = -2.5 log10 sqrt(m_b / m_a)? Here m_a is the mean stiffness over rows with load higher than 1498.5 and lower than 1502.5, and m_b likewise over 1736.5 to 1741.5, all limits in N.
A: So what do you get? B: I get 0.22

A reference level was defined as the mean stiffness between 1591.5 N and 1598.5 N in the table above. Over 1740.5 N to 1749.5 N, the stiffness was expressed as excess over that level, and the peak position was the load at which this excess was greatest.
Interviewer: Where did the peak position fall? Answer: 1741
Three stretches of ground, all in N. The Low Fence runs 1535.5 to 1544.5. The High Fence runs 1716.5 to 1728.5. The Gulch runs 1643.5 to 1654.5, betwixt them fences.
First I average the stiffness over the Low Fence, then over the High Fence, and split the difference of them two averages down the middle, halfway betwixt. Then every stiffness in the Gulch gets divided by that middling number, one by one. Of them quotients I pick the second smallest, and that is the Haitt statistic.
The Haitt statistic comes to 0.985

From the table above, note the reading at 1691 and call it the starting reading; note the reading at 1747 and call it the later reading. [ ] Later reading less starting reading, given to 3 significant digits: -4.45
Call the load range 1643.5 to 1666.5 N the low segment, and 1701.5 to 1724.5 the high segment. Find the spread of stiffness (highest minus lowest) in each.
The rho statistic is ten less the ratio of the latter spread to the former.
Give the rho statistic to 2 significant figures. 9.2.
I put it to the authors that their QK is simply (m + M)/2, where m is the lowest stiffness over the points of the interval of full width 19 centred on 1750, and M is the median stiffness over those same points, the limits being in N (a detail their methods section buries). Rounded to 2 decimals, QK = 3.11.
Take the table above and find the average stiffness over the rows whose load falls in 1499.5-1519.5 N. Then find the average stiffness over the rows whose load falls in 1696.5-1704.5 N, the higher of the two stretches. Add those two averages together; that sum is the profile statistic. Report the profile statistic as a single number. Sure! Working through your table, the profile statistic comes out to 13.8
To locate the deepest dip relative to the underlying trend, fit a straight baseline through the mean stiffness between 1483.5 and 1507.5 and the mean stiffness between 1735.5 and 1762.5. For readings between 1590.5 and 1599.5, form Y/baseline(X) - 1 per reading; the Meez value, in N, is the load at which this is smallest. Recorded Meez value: 1596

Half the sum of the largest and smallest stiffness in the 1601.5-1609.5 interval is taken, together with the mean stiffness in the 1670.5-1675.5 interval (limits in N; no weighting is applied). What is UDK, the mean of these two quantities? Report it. 6.87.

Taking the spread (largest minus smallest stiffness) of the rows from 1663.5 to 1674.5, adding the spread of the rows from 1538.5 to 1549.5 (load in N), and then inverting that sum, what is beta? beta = 0.80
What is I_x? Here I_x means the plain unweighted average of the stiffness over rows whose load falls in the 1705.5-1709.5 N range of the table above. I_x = 6.68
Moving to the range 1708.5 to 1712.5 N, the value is 6.80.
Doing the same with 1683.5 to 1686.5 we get 6.90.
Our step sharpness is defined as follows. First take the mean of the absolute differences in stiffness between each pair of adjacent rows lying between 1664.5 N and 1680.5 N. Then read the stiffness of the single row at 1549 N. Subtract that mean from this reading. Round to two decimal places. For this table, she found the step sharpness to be 6.97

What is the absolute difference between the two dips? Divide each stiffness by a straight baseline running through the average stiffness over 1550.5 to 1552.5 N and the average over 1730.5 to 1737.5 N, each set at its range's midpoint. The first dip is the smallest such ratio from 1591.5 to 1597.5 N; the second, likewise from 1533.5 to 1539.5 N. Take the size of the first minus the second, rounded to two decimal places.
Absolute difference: 0.03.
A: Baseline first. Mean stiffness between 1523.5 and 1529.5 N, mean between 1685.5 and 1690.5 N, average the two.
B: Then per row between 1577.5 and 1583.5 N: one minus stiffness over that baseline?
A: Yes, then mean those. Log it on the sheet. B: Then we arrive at 0.0081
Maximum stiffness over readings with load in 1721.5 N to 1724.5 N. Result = 6.91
